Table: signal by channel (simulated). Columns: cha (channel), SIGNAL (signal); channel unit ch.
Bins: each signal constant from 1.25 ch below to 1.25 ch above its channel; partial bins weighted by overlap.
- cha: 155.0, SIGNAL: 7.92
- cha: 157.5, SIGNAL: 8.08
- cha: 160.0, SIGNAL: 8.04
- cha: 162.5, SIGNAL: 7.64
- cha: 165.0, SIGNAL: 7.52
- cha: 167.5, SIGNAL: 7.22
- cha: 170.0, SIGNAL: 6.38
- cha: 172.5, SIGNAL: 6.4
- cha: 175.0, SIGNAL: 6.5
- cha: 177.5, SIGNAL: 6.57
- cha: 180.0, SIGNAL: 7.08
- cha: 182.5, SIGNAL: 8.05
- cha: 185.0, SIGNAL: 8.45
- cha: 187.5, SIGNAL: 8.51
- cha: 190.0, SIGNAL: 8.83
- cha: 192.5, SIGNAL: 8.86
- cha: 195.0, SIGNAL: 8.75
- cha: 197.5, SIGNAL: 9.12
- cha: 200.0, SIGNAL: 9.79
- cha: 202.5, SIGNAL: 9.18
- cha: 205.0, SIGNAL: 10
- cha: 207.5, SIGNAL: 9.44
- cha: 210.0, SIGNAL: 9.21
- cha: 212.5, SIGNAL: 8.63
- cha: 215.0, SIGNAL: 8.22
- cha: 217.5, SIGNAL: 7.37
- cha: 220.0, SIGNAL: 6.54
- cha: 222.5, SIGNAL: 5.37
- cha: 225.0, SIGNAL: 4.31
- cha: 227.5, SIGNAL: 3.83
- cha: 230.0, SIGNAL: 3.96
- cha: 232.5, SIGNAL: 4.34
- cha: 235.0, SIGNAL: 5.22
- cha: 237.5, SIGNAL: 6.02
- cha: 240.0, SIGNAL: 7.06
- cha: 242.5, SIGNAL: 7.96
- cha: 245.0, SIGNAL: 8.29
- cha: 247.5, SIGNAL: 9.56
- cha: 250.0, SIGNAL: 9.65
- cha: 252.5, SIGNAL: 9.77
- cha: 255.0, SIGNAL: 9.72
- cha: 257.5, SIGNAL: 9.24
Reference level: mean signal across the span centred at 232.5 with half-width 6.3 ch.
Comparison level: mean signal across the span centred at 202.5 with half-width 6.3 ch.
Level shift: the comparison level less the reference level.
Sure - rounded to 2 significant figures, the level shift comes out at 4.8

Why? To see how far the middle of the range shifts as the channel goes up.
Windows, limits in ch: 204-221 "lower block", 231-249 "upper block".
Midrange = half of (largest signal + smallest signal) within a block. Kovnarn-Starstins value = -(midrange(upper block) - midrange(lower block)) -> 1.3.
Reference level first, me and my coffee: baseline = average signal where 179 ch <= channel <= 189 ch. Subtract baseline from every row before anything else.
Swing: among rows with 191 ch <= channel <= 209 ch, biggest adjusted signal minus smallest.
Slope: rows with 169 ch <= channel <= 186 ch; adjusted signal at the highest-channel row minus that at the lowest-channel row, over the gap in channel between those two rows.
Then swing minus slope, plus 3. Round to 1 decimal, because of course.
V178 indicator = 4.1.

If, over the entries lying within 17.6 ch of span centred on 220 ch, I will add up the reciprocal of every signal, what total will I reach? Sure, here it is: 1.2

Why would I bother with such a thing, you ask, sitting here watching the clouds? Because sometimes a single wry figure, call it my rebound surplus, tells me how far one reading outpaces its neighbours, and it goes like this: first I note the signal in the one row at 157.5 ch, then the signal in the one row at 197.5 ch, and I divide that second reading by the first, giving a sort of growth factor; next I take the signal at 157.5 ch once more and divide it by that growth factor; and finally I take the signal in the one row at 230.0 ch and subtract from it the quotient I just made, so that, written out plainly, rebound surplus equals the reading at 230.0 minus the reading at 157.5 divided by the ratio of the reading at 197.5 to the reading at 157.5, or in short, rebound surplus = -3.2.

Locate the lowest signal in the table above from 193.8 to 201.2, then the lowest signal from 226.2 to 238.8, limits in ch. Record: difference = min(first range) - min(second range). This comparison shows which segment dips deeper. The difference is 4.9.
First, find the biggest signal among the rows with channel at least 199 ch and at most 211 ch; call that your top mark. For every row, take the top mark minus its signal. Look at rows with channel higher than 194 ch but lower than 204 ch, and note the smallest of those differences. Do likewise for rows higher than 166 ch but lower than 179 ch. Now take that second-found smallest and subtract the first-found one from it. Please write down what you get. 2.57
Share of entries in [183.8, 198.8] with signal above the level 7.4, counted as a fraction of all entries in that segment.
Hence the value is 1.0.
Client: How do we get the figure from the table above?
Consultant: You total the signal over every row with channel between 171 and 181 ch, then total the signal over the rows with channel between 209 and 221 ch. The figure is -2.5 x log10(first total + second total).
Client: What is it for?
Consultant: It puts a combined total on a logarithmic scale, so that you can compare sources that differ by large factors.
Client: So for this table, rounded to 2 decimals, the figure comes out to -4.56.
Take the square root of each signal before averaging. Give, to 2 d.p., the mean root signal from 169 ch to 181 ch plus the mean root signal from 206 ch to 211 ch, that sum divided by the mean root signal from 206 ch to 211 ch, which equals 1.84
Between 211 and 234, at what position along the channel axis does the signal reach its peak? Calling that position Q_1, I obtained 212.5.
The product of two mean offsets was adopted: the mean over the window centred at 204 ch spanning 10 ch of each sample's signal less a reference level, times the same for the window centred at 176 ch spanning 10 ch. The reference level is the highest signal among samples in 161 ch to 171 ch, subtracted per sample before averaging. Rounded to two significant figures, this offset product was -2.0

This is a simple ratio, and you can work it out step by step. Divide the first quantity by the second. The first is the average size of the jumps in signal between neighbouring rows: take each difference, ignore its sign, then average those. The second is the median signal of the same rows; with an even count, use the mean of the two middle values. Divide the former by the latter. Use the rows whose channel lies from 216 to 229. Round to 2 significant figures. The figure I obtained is 0.16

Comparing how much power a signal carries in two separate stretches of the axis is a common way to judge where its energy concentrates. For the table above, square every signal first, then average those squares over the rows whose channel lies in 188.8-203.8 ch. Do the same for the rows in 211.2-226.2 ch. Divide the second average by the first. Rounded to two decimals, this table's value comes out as 0.58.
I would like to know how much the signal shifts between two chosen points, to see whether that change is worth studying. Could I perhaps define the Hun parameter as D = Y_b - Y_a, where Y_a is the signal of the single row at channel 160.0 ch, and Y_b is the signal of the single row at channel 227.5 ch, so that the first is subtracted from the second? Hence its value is -4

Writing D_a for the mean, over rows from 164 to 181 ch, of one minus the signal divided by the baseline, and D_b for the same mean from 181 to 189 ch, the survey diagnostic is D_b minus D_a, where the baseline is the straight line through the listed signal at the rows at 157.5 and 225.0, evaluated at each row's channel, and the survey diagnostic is -0.33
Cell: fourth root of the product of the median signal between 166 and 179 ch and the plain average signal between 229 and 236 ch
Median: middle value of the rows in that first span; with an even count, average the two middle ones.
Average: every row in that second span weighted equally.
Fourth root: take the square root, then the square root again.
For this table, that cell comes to 2.33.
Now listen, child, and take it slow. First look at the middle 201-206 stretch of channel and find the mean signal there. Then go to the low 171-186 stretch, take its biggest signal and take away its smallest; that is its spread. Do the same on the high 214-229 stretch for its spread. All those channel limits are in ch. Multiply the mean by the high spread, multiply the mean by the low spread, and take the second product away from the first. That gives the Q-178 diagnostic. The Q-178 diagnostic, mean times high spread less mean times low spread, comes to 22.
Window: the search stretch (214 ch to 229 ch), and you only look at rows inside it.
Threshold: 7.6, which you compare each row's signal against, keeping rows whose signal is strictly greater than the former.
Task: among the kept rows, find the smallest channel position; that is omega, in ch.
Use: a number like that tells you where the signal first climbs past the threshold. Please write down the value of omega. 215.0 ch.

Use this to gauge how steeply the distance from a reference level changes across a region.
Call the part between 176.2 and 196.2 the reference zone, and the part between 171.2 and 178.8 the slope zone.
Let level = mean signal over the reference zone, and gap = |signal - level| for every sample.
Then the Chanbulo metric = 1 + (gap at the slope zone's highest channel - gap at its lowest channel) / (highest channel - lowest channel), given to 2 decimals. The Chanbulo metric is 0.97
